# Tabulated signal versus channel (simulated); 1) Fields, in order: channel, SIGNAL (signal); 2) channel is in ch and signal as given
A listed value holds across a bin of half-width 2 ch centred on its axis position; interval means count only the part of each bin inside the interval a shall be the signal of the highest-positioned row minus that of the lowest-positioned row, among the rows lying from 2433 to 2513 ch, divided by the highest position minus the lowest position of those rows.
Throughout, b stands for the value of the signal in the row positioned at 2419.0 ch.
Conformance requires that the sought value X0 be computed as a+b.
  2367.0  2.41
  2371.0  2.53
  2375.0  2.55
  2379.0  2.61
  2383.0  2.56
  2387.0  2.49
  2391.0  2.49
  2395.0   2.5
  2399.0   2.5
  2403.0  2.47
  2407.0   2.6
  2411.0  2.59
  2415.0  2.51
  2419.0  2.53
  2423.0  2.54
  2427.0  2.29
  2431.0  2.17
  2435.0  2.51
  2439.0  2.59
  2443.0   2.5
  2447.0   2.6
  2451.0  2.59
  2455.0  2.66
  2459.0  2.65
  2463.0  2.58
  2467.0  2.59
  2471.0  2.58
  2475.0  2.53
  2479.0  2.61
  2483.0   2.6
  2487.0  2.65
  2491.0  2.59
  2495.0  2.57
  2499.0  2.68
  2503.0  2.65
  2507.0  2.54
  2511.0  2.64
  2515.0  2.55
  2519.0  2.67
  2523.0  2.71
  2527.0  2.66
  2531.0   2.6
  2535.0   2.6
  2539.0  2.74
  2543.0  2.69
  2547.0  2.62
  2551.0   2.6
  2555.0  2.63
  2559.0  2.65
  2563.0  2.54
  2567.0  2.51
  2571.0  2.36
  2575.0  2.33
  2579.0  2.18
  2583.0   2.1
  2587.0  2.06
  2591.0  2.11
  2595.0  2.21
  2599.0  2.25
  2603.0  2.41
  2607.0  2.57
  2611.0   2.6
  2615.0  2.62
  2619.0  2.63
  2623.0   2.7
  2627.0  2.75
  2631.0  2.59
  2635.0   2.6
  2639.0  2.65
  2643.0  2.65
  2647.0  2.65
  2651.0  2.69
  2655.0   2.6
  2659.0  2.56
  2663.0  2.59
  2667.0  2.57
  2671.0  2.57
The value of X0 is 2.53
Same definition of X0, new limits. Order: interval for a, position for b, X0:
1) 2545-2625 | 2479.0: 2.61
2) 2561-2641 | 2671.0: 2.57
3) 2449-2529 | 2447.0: 2.60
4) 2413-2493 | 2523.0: 2.71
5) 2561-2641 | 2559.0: 2.65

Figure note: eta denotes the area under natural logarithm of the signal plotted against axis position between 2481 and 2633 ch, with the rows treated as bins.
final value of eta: 141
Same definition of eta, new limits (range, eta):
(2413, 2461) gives 44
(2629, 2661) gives 31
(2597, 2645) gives 46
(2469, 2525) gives 54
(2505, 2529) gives 23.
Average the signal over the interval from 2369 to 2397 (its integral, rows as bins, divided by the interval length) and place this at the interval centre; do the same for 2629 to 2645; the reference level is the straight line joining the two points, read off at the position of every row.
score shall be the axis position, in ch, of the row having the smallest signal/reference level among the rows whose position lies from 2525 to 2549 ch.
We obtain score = 2535.0 ch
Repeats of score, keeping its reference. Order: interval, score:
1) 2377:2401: 2391.0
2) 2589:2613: 2591.0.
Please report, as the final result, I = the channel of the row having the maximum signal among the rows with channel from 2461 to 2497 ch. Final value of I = 2487.0 ch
